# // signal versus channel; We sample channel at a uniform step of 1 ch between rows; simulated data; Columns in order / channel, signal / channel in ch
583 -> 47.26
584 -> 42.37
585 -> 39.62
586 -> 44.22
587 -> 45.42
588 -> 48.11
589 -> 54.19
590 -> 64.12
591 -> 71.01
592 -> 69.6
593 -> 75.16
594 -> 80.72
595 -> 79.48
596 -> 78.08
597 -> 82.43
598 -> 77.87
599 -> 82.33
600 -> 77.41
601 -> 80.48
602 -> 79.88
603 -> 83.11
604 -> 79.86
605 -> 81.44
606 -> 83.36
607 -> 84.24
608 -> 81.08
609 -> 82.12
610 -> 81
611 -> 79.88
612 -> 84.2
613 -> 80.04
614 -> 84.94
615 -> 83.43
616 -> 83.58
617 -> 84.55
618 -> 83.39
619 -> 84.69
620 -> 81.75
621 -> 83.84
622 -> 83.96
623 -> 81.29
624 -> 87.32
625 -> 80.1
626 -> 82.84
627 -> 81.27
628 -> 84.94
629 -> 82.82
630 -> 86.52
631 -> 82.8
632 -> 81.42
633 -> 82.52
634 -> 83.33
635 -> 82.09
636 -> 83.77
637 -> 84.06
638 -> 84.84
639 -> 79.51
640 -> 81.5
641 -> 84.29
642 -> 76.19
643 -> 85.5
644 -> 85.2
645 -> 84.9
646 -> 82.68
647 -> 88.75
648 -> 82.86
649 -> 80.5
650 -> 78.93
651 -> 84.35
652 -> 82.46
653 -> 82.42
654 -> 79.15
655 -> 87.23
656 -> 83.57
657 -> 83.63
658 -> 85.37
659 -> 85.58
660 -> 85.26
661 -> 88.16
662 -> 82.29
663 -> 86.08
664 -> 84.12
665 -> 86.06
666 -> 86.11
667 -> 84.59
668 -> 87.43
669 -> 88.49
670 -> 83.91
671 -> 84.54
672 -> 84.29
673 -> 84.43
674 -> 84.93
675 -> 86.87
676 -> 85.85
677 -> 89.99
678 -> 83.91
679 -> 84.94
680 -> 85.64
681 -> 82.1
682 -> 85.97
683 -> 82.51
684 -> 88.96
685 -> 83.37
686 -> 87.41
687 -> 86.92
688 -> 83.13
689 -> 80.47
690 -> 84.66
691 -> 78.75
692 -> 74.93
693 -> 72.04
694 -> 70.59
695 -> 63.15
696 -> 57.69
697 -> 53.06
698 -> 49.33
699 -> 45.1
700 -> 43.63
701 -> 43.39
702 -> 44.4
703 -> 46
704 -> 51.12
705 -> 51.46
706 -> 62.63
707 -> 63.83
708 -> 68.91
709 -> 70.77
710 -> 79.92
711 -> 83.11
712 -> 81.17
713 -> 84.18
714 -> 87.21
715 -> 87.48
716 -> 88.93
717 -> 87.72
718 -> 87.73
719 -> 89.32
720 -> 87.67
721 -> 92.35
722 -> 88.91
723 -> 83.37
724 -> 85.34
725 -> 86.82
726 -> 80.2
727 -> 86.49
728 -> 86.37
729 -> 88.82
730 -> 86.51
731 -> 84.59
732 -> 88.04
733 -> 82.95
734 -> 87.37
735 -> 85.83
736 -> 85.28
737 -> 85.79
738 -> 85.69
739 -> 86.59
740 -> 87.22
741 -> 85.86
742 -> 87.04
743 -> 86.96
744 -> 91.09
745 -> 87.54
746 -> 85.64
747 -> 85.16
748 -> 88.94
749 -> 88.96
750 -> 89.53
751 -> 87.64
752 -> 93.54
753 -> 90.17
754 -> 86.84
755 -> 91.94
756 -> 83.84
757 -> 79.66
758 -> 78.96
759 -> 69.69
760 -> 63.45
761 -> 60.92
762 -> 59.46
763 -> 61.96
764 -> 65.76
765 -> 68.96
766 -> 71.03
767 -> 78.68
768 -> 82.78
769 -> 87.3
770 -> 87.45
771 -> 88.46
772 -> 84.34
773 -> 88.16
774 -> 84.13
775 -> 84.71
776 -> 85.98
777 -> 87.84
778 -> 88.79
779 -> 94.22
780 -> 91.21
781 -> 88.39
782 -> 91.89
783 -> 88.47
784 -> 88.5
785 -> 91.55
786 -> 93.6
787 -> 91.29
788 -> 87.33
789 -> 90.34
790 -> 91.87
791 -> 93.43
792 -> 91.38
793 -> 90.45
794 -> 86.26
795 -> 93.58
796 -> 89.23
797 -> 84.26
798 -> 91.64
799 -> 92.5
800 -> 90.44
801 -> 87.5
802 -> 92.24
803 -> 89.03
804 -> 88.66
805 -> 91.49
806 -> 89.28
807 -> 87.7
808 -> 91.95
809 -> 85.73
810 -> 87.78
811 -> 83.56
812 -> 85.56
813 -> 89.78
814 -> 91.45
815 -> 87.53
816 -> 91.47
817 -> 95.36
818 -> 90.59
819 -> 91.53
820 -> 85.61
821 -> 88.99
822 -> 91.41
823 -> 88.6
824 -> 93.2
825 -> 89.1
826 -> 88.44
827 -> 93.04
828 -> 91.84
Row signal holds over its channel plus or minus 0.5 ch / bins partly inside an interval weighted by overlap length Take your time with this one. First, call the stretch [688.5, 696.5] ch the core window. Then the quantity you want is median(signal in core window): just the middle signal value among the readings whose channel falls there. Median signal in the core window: 73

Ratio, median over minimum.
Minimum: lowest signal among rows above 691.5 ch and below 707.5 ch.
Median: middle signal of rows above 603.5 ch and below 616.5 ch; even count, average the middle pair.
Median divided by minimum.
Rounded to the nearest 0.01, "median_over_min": 1.89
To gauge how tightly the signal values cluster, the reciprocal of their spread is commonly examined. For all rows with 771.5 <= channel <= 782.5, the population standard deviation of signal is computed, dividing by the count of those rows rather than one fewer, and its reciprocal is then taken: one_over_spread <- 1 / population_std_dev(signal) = 0.32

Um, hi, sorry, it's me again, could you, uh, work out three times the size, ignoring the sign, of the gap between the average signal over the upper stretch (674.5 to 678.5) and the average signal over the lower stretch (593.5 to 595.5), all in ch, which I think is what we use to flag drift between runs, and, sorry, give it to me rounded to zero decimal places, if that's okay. 20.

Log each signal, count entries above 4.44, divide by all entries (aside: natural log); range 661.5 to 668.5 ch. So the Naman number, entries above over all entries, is 0.57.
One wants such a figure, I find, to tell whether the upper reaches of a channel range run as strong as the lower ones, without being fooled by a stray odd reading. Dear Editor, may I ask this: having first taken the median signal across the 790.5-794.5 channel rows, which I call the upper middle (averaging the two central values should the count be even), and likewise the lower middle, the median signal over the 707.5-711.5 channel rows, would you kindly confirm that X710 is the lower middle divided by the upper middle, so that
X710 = 0.83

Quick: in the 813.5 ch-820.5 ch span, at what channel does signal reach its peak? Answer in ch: 817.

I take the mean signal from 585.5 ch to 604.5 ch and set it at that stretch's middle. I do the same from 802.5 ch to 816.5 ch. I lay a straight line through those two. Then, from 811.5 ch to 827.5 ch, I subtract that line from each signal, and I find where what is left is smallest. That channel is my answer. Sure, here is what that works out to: 820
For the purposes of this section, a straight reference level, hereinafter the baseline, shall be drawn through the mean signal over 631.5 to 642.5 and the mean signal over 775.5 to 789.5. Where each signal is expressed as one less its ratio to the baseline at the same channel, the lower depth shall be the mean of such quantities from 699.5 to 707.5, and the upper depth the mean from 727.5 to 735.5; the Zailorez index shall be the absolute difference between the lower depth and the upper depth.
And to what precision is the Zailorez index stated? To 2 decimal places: 0.40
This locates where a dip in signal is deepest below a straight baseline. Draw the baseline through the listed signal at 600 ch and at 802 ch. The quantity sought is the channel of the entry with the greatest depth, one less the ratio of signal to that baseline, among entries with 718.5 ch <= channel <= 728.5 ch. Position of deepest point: 726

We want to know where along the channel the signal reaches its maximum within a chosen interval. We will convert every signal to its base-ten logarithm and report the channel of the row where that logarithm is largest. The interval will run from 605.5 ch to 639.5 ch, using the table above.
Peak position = 624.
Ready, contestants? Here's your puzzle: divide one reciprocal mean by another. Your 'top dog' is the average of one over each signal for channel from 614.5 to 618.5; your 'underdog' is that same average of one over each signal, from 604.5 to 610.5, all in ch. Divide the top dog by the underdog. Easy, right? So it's 0.98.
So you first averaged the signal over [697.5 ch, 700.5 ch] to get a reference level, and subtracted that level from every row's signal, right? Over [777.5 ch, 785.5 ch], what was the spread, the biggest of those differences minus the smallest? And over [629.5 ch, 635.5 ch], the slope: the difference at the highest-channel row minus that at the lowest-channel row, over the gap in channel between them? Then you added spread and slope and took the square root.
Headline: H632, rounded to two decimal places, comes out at 2.22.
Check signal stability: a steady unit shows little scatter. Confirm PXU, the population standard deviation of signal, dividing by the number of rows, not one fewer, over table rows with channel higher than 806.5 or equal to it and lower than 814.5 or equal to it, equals 2.8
